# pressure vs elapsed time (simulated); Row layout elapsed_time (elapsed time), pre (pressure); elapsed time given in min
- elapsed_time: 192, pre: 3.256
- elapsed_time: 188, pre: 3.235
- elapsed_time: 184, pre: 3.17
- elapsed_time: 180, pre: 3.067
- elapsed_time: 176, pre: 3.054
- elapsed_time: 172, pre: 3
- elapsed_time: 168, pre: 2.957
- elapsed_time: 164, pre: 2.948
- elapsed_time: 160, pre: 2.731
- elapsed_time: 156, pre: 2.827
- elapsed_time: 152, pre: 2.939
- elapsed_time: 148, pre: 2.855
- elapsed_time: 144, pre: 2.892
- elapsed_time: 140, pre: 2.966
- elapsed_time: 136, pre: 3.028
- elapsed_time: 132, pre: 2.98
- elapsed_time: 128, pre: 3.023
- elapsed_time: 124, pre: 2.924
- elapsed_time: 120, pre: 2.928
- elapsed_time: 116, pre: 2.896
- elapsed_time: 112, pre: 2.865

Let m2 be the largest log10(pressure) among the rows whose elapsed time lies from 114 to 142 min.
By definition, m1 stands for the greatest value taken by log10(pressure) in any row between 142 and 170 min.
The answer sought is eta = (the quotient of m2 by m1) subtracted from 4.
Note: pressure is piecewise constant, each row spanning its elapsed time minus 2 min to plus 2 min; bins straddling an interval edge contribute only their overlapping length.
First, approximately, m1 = 0.471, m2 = 0.481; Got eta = 2.98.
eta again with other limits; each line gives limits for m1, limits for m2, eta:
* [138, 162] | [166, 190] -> 2.92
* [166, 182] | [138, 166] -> 3.03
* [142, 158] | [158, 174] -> 2.98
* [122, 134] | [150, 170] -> 3.02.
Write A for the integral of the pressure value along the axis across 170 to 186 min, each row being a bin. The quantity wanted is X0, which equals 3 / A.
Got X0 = 0.061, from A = 49.2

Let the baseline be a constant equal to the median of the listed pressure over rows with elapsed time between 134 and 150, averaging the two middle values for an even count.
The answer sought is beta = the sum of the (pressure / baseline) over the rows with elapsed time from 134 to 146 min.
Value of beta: 3.03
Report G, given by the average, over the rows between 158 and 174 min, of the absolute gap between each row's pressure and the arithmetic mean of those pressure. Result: 0.09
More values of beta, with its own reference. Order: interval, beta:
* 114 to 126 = 2.99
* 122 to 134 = 3.05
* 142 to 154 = 2.97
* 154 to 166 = 2.90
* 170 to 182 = 3.11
